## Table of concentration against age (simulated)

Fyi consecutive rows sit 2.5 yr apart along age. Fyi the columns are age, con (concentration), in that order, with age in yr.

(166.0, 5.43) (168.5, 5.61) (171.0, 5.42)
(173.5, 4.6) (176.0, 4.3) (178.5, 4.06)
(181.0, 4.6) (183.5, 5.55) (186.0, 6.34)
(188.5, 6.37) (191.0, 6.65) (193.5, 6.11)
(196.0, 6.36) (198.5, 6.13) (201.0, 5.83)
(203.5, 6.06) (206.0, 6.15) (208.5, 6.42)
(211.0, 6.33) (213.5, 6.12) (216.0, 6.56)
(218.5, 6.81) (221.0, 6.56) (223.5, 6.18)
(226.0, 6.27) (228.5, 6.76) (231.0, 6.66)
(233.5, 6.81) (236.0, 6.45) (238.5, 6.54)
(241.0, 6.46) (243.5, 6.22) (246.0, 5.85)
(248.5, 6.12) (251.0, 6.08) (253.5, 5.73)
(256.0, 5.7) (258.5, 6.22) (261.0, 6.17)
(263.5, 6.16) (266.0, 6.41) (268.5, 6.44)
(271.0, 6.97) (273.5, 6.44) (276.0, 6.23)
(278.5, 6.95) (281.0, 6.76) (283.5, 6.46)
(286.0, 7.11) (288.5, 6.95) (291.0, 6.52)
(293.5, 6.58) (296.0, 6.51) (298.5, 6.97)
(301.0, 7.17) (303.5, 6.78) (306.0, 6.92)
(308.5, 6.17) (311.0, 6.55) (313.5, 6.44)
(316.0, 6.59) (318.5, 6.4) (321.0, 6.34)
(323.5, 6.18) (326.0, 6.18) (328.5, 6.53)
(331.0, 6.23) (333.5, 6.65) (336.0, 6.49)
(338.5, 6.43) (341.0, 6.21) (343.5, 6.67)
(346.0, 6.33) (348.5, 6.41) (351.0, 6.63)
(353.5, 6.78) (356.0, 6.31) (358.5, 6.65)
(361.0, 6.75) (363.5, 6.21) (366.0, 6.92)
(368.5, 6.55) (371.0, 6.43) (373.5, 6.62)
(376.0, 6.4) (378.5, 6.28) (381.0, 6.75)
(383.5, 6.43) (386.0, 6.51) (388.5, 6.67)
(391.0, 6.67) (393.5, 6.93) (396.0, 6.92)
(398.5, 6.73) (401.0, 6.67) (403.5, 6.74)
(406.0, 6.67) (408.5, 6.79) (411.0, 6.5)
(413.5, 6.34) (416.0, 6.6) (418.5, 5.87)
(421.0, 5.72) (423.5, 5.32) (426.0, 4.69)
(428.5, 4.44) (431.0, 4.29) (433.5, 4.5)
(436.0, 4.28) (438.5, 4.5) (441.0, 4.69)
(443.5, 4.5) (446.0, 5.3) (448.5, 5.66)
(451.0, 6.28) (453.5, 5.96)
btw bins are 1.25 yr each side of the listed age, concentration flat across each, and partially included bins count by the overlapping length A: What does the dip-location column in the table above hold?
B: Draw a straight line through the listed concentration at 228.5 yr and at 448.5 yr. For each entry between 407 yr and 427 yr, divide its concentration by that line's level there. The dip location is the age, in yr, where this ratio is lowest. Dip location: 426.0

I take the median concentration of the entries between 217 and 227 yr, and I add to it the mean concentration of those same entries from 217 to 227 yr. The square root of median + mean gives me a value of 3.59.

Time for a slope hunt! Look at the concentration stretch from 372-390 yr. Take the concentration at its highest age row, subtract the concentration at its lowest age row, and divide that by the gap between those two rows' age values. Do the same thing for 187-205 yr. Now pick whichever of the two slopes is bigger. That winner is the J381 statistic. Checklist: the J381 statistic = 0.00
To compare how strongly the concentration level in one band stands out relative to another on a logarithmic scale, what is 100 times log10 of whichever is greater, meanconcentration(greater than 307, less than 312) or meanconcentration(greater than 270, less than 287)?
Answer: 82.6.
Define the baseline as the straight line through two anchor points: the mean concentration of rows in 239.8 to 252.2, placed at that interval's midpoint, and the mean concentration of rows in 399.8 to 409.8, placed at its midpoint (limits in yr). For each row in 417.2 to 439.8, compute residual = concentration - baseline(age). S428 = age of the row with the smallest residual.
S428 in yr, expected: 436.0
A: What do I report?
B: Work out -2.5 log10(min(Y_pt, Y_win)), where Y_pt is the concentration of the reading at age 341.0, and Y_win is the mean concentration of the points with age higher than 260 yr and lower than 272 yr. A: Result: -1.98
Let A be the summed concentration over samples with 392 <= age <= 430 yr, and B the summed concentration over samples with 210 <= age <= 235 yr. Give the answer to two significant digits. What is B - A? -28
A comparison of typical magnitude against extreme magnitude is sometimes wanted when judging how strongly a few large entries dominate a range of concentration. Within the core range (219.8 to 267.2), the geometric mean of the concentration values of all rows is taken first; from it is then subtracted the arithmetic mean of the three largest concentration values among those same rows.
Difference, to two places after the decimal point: -0.47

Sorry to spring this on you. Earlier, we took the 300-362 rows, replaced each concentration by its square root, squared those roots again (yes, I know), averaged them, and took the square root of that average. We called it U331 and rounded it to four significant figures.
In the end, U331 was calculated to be 2.552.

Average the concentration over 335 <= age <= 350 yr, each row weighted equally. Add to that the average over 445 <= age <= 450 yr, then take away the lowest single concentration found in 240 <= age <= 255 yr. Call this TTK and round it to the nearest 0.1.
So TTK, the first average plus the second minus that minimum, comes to 6.2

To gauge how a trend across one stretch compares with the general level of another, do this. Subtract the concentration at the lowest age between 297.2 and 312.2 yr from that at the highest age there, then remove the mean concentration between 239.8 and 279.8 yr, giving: -6.7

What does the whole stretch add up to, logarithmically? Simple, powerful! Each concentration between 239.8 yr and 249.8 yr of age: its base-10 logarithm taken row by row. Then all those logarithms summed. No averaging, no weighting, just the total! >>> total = 3.2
